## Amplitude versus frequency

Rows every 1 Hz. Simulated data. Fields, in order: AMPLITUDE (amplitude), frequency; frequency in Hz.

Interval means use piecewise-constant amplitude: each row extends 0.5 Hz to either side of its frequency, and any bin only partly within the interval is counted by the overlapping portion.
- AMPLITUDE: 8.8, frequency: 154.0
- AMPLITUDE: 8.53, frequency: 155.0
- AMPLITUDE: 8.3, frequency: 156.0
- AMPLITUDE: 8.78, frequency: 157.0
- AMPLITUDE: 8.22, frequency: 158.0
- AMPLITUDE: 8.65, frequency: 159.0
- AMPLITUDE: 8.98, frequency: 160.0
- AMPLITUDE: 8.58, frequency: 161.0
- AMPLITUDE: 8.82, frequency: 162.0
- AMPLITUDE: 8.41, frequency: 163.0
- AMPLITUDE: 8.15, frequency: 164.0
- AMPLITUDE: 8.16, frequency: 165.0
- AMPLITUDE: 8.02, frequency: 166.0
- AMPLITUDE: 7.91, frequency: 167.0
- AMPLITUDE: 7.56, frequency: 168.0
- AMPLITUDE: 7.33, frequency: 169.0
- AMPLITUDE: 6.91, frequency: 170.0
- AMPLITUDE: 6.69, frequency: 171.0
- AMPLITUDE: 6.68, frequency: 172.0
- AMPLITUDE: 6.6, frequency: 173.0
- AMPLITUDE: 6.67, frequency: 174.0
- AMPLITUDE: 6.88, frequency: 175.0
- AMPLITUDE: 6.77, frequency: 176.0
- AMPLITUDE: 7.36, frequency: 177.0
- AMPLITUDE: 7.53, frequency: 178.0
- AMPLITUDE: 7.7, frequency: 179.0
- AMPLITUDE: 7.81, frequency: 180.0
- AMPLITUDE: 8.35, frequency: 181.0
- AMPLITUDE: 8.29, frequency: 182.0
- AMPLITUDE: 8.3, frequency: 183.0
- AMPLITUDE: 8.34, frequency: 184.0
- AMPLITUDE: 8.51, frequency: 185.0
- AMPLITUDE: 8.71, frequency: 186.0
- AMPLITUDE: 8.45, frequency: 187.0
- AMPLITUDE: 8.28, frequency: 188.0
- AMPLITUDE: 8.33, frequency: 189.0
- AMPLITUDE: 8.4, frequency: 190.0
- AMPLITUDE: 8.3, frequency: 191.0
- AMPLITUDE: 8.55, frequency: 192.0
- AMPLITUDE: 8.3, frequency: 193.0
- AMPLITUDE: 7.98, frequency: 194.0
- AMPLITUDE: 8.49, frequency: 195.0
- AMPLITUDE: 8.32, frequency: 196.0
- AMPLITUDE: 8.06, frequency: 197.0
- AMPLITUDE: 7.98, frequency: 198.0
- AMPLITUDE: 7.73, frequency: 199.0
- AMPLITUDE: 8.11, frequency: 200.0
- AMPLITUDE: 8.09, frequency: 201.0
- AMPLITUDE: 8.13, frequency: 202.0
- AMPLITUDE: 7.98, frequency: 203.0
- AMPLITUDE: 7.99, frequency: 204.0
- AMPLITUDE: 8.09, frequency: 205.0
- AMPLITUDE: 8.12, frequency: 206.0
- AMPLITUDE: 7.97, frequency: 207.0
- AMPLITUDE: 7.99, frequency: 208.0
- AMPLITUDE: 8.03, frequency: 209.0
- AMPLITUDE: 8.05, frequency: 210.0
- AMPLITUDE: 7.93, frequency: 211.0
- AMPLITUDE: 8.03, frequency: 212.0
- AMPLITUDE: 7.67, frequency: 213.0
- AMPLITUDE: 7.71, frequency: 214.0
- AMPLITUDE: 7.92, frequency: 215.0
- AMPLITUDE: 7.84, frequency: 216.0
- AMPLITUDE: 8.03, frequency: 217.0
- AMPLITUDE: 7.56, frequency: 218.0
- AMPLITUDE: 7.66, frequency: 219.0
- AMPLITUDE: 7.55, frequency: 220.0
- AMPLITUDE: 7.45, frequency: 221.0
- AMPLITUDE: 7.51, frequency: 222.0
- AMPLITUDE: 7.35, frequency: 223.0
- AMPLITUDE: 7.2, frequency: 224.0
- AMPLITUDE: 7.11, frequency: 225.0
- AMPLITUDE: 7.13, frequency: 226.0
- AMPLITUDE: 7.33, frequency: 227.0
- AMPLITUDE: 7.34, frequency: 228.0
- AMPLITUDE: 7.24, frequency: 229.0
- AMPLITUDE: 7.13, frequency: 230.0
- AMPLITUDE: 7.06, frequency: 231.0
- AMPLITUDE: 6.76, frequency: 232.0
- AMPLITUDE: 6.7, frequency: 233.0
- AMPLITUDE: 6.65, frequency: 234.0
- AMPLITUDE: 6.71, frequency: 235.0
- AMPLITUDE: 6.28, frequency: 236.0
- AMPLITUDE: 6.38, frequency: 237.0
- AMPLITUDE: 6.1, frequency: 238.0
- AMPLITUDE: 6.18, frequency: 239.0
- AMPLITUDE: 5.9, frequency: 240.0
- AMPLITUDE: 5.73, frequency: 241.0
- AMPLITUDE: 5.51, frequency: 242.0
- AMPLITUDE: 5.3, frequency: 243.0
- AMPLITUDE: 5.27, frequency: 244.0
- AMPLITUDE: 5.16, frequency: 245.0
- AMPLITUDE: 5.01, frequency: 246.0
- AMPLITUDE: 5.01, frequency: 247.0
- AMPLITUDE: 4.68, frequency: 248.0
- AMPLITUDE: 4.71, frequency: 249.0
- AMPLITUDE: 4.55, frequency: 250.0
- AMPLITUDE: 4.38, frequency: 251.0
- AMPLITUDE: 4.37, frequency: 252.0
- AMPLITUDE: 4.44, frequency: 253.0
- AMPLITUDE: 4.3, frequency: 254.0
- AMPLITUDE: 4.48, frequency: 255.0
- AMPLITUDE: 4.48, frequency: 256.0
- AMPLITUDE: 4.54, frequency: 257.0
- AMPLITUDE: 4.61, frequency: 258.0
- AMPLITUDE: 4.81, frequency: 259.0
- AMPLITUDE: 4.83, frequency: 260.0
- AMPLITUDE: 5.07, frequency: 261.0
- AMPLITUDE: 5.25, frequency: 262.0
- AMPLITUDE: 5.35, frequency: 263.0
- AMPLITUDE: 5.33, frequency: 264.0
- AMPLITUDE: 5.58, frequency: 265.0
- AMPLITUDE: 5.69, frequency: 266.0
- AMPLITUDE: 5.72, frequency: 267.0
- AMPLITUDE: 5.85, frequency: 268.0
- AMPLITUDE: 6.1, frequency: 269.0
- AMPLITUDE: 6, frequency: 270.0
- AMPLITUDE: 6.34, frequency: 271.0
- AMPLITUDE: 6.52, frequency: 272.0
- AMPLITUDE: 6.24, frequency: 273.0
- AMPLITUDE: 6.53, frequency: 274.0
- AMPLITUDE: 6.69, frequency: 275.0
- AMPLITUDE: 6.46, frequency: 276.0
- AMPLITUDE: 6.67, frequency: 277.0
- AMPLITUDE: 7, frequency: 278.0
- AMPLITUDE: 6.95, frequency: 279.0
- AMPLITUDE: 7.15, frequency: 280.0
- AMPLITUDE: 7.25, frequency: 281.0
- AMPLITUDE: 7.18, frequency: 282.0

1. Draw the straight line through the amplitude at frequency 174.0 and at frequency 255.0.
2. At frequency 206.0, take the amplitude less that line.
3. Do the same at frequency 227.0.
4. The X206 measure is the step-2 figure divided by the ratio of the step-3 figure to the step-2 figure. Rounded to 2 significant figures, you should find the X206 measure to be 2.6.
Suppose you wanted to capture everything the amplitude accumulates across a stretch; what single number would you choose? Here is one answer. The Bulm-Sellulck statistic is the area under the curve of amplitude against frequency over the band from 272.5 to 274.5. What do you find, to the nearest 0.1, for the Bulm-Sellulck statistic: 12.8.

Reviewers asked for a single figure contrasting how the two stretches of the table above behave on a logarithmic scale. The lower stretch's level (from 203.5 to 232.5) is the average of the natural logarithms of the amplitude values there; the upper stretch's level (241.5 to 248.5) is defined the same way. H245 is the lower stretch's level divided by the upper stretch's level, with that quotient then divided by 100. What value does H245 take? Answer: 0.0124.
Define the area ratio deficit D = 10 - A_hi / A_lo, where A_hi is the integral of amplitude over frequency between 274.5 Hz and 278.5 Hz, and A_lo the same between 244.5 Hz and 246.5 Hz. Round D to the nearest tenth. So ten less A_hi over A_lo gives 7.4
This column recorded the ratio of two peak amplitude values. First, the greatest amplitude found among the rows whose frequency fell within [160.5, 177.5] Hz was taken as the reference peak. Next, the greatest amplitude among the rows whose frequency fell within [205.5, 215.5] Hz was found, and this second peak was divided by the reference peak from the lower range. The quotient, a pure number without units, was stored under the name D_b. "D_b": 0.92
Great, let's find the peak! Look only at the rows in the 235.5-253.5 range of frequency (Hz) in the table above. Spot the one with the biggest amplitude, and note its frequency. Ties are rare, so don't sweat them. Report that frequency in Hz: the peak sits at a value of 237.0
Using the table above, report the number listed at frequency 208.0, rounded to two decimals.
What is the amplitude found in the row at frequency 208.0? 7.99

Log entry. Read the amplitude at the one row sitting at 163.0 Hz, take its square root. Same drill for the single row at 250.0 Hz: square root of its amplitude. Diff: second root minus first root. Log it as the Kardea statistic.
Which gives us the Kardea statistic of -0.77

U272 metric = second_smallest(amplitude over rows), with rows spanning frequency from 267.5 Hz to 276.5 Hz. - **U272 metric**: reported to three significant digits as 6.00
